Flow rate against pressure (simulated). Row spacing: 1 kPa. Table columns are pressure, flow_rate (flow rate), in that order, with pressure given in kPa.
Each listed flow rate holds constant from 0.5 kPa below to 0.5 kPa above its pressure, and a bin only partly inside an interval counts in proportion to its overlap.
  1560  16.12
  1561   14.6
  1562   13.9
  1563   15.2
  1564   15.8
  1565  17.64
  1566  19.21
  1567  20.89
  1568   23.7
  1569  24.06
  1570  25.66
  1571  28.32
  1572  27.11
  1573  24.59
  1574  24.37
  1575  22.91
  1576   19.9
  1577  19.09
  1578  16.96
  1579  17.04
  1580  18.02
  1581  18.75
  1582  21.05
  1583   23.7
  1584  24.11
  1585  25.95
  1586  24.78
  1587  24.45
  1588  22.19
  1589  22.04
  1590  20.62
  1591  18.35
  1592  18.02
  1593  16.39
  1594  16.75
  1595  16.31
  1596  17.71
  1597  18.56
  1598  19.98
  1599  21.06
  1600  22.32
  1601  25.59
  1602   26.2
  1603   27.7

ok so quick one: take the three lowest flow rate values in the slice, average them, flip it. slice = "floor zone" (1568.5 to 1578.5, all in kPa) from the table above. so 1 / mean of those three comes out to 0.0536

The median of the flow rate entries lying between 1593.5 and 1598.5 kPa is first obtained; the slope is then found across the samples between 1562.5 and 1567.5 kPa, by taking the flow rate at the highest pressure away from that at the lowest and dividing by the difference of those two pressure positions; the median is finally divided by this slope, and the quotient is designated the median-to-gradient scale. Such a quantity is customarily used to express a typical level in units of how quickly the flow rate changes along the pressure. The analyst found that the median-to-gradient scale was 12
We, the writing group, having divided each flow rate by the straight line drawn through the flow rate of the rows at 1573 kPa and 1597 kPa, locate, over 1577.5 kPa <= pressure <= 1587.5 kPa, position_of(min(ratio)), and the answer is 1578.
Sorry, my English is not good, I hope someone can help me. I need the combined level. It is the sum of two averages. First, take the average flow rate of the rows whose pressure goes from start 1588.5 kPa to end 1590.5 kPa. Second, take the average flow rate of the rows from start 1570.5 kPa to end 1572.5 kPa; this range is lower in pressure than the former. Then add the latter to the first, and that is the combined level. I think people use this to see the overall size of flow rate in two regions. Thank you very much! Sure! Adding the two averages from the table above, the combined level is 49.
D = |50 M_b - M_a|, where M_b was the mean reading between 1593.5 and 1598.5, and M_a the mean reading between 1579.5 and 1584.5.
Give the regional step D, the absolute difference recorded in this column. 872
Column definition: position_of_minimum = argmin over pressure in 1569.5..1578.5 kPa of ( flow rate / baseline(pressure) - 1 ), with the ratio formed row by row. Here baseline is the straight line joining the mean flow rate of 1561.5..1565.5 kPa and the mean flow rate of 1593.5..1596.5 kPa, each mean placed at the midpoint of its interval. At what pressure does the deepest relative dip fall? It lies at 1578 kPa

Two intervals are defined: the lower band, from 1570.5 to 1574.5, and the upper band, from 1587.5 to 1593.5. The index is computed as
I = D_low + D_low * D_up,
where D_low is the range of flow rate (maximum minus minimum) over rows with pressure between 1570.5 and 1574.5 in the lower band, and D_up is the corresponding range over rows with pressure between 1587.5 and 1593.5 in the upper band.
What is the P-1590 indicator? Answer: 27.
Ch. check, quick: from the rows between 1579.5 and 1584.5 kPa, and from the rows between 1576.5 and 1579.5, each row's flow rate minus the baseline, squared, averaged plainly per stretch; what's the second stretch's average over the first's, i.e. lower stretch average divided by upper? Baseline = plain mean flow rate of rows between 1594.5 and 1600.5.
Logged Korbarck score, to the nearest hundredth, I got 0.38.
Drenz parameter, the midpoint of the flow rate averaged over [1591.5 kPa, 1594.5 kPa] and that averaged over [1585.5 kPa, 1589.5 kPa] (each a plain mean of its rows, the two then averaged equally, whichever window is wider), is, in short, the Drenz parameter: 20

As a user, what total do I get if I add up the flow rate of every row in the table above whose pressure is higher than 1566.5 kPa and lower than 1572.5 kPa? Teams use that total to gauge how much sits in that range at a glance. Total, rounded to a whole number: 150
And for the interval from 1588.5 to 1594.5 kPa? 112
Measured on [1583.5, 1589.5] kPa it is 144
